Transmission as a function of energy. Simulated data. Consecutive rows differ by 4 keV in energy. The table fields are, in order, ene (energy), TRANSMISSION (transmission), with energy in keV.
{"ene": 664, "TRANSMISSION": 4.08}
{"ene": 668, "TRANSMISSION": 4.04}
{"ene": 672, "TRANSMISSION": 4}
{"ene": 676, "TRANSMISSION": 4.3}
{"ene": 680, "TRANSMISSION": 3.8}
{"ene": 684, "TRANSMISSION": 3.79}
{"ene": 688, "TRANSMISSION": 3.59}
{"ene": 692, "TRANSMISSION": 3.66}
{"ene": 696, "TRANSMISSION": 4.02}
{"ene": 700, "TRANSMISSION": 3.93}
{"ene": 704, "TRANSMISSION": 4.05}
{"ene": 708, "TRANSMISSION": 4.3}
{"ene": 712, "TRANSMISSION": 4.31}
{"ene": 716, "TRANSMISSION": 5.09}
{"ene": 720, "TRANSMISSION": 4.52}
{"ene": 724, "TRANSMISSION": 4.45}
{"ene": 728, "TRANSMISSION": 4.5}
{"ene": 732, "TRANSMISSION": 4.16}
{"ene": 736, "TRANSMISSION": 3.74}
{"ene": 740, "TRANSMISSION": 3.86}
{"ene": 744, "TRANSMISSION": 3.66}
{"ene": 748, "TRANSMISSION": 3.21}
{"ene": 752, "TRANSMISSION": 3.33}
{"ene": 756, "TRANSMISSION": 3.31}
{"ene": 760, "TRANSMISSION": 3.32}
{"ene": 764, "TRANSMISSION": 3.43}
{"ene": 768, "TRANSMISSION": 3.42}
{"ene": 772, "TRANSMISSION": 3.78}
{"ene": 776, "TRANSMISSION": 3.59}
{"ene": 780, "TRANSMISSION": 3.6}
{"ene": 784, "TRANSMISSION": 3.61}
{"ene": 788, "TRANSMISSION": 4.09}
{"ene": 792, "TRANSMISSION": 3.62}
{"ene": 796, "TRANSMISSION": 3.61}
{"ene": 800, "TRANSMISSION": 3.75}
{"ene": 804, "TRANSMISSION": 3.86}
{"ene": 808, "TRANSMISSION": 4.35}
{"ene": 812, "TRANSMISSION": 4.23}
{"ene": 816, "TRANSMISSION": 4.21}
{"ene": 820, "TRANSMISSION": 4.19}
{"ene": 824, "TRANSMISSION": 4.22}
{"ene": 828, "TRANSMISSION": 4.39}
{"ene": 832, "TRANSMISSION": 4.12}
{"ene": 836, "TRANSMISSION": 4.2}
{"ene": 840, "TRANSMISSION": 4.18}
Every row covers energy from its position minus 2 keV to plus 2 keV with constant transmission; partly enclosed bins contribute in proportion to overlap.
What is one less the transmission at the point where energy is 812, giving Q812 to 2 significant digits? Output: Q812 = -3.2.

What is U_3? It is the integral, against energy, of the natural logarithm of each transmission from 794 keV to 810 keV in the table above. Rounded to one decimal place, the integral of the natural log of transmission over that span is 21.7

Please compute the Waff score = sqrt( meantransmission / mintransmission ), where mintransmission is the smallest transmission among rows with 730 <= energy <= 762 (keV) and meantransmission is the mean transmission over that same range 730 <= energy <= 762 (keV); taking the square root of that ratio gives 1.06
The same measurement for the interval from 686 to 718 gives 1.07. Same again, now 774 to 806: 1.02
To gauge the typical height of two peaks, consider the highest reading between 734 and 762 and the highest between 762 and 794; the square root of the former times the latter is 3.97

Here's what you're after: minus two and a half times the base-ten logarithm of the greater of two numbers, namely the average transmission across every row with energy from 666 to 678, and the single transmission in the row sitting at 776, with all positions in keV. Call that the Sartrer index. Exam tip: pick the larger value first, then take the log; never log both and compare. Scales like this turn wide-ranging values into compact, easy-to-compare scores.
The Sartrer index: -1.54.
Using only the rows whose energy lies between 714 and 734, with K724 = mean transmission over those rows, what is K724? 4.54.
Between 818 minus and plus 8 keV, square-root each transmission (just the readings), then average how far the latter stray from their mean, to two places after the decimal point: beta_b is 0.00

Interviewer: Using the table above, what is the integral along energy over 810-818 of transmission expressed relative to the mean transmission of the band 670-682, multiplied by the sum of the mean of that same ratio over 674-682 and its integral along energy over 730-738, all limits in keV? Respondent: 74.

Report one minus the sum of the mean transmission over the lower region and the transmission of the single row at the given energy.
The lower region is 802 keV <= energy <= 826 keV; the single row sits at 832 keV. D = -7.3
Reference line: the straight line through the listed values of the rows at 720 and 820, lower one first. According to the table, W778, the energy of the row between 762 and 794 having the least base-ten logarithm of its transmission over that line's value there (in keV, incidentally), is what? 764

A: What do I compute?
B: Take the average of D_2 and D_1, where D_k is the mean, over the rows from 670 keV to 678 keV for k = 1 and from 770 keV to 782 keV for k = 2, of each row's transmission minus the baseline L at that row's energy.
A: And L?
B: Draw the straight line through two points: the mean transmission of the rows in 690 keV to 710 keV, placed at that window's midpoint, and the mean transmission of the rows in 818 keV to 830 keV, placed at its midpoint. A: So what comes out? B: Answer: -0.14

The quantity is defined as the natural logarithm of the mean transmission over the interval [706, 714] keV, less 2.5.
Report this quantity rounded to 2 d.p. -1.04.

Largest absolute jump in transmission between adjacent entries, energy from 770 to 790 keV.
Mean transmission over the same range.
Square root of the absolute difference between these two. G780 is 1.80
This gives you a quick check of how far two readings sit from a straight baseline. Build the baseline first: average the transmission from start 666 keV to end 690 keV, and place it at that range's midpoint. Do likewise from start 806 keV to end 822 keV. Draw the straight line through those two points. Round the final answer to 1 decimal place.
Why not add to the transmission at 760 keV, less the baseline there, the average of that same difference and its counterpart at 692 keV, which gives -1.3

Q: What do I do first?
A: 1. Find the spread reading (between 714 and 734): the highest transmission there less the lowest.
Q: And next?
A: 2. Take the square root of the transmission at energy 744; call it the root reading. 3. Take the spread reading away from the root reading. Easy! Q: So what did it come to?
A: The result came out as 0.98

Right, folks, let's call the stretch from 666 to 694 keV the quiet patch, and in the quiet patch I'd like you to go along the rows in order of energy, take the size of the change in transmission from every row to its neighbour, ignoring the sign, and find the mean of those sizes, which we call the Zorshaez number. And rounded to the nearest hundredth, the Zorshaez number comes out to 0.19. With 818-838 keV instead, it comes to 0.14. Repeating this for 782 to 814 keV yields 0.26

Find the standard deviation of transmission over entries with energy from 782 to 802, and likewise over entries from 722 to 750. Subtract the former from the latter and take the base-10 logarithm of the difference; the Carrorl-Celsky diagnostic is -0.6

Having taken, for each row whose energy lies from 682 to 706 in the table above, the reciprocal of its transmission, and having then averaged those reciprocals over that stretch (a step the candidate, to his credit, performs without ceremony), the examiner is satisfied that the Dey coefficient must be 0.26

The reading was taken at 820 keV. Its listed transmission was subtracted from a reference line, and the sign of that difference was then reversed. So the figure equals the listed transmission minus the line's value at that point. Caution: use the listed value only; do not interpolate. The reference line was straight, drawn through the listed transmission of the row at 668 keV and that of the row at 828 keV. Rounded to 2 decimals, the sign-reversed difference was -0.18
